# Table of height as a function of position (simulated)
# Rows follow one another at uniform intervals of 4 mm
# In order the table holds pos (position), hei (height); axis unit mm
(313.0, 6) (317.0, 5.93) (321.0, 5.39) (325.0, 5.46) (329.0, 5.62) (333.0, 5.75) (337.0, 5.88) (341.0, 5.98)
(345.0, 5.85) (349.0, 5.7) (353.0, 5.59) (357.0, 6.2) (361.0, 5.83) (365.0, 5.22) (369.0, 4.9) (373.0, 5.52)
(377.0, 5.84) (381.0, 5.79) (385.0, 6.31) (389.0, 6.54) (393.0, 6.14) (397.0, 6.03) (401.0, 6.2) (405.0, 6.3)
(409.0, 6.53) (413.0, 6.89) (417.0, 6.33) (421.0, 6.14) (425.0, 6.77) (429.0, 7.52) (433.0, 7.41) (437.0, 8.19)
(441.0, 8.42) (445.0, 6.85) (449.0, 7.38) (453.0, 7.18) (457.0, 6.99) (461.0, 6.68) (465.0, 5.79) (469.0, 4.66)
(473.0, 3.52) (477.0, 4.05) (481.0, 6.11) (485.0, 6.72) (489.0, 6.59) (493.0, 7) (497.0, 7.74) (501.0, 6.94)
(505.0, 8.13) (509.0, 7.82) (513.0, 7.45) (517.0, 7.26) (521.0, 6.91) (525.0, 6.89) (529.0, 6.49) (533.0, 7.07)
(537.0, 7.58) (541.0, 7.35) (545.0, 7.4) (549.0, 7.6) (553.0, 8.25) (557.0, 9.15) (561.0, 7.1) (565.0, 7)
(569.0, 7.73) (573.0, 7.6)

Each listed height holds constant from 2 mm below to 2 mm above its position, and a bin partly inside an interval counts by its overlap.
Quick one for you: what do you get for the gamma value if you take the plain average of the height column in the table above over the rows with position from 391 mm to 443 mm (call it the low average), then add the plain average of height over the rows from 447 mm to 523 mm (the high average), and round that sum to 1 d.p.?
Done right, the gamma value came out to 13.4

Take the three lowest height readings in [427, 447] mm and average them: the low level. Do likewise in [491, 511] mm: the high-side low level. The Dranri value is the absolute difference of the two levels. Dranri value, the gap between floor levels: 0.0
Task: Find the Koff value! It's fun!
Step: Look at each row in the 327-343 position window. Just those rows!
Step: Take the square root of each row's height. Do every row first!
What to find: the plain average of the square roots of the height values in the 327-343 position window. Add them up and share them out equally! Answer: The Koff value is 2.41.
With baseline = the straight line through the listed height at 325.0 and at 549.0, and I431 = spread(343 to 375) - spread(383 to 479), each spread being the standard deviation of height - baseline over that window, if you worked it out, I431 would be -0.8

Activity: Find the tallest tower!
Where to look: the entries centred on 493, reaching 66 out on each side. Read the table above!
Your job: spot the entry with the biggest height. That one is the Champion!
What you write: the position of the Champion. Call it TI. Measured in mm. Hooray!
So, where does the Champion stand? 557.0 mm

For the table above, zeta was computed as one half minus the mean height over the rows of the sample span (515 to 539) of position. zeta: -6.53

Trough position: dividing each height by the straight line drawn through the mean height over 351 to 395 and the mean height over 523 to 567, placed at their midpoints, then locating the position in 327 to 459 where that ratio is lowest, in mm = 369.0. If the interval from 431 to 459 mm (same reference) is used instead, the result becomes 445.0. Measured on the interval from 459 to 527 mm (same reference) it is 473.0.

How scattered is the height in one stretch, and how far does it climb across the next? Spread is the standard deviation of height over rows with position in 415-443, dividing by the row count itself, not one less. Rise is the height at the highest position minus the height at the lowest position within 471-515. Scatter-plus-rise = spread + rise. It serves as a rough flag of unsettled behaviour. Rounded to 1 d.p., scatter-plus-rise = 4.7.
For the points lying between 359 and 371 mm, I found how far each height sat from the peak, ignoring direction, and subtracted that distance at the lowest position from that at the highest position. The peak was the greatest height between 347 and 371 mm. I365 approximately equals 0.93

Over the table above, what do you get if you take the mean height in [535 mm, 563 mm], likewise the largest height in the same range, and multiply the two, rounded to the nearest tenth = 71.1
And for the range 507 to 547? 56.5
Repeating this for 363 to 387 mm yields 35.3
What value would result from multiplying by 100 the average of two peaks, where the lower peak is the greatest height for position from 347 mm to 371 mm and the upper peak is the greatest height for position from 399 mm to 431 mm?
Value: 686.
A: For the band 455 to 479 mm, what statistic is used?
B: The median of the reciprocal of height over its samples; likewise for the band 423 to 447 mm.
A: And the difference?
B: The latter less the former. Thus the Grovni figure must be -0.060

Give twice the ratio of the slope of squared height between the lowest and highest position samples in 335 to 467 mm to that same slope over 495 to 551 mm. 0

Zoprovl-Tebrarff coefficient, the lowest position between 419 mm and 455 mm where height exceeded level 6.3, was 425.0 mm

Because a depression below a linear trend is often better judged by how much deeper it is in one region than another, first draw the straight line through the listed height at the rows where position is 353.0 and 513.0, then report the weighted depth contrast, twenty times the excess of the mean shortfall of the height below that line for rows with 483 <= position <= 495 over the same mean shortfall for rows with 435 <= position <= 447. 32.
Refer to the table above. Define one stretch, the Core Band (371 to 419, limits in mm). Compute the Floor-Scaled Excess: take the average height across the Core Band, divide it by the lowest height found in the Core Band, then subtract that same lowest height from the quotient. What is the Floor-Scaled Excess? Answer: -4.4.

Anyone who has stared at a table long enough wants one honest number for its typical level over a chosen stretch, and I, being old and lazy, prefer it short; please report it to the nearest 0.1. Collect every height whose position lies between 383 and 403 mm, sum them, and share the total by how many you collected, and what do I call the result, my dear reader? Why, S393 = 6.2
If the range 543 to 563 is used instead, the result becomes 7.9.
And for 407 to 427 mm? 6.5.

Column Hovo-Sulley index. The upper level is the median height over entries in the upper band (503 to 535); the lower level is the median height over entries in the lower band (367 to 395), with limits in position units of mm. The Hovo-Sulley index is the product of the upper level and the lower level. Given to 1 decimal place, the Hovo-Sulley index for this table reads 41.8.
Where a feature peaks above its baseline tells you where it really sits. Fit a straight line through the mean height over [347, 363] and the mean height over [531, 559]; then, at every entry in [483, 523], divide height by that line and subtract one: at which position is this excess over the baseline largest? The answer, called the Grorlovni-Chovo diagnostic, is 505.0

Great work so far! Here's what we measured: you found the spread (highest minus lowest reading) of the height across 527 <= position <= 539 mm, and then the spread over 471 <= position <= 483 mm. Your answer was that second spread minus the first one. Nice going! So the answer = 1.5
